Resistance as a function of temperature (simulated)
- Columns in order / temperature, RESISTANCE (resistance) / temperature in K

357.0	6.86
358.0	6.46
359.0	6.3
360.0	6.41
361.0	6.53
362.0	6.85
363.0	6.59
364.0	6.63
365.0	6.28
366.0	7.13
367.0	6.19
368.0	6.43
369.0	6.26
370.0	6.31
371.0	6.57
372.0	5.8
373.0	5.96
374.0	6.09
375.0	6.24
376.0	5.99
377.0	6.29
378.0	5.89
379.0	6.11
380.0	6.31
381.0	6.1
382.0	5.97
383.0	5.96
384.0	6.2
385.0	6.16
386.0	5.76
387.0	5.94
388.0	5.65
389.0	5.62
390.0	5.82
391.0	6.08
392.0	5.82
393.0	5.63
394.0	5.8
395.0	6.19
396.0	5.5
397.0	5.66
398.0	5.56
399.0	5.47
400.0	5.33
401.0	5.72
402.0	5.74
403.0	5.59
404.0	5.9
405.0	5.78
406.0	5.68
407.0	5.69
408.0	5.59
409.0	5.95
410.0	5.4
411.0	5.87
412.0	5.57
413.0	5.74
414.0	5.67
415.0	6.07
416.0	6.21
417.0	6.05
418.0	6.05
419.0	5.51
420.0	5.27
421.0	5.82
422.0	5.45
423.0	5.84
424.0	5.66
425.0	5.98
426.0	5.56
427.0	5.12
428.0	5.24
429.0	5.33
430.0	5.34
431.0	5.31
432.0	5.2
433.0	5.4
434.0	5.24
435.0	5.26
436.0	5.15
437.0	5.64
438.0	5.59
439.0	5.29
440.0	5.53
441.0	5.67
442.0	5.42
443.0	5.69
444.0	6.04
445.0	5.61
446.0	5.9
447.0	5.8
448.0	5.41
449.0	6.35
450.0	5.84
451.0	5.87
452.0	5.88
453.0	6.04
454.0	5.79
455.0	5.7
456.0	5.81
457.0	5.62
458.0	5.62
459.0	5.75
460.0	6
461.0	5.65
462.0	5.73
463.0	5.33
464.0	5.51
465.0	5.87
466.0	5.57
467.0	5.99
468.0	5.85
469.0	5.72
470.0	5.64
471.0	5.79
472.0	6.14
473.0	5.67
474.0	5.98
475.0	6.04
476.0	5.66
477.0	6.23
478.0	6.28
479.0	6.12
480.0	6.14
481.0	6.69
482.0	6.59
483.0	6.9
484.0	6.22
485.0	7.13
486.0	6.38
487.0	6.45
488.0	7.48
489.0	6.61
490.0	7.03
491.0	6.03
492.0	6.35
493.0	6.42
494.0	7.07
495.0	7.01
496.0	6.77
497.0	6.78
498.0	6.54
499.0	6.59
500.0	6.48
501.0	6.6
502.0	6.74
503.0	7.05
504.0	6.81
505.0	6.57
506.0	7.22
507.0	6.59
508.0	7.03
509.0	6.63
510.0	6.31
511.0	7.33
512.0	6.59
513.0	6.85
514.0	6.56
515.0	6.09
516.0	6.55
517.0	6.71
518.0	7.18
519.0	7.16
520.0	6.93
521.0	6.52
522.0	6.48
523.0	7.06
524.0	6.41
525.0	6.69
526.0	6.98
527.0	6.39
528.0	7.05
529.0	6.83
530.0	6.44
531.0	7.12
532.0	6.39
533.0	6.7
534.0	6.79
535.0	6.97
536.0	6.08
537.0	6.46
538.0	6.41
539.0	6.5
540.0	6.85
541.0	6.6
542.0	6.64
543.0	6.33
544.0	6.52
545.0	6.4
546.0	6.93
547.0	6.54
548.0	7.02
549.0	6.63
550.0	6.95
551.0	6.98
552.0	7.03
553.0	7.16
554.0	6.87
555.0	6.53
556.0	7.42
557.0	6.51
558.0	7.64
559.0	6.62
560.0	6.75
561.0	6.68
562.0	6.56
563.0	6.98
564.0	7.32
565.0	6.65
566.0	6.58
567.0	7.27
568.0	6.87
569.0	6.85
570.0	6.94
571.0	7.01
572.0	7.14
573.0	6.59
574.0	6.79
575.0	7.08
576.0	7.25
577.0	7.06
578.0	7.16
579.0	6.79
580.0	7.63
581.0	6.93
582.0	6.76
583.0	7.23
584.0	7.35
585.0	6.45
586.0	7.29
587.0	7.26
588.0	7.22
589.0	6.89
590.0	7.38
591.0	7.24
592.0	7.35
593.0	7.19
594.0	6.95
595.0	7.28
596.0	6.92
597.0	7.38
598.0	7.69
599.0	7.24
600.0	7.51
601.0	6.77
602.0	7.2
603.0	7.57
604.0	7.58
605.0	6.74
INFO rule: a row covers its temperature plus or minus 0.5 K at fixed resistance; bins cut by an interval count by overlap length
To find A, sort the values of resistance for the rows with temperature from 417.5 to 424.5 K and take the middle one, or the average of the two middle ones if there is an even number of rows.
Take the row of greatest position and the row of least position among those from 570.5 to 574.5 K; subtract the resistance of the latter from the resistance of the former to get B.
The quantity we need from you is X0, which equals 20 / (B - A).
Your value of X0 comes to -3.40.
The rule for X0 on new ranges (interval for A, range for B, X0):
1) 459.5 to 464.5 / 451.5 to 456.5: -3.50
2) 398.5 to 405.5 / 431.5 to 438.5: -3.75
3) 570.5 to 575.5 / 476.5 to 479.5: -2.81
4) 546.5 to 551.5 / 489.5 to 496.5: -2.77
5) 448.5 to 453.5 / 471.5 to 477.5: -3.45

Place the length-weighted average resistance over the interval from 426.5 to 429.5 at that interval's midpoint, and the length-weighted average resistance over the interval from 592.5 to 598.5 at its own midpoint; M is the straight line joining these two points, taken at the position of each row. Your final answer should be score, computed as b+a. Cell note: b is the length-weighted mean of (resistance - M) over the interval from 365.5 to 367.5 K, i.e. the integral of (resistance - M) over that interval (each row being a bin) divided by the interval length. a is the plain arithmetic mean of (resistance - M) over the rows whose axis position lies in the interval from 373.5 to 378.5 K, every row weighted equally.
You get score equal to 3.7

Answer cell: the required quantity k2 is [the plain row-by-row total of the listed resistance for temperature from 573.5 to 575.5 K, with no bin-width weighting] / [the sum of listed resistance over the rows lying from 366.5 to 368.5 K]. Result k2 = 1.10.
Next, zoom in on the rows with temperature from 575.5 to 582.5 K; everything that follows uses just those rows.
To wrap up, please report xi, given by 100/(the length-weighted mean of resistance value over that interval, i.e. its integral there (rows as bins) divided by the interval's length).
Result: 14.1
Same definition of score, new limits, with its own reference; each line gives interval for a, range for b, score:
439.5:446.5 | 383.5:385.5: 1.8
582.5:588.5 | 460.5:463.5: 0.0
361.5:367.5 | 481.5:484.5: 2.8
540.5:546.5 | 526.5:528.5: 0.3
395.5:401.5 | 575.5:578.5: 0.8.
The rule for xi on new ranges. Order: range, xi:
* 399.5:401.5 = 18.1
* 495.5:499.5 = 15.0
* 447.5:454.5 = 17.0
